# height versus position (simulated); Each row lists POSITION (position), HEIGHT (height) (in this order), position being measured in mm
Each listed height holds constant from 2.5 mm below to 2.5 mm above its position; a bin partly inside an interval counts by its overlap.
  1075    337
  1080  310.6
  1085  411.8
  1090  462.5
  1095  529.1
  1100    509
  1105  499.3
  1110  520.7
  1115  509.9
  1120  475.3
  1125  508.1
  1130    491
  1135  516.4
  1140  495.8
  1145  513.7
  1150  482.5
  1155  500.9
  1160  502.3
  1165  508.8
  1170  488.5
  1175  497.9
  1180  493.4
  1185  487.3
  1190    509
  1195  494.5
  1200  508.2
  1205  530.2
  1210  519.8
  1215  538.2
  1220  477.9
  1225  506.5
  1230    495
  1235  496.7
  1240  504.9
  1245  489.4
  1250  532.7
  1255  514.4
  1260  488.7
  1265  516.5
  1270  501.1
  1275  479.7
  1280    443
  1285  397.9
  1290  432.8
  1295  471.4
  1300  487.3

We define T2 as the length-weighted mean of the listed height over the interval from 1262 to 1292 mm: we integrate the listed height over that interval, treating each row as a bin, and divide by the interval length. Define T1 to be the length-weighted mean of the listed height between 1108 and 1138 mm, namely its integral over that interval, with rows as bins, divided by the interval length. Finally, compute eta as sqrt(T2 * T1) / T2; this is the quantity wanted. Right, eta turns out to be 1.04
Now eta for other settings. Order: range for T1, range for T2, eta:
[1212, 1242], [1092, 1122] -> 1.00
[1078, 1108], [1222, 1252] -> 0.95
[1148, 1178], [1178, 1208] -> 0.99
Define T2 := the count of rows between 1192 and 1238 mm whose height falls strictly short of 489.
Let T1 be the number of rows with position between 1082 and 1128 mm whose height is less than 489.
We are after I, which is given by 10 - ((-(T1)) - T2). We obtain 14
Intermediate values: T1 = 3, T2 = 1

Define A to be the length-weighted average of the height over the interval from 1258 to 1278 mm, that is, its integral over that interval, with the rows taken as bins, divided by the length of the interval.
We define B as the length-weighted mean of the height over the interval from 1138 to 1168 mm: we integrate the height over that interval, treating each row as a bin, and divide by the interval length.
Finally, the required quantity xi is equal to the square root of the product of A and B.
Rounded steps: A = 495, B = 501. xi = 498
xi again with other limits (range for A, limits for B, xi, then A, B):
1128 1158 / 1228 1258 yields 503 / 500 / 505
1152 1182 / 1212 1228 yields 503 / 498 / 508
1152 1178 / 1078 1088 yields 429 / 499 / 369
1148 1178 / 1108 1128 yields 500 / 497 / 503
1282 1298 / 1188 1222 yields 472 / 436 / 512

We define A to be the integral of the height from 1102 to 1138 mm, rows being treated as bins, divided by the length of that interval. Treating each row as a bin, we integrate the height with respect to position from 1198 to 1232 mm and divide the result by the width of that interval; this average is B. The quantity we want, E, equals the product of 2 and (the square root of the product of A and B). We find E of 1014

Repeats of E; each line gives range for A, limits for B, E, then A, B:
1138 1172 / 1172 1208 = 1002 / 499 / 503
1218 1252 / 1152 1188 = 997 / 500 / 497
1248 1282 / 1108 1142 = 999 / 497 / 502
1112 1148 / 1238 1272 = 1008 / 501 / 507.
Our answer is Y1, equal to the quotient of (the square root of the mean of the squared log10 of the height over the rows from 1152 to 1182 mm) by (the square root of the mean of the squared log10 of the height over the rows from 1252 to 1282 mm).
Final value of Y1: 1.003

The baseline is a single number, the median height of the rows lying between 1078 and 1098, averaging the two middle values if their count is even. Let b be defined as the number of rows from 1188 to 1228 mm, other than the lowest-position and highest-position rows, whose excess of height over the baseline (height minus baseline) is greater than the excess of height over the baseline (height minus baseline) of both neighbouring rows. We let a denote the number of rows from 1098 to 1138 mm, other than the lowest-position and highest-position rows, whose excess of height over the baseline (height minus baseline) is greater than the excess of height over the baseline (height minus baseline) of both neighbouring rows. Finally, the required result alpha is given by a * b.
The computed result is 4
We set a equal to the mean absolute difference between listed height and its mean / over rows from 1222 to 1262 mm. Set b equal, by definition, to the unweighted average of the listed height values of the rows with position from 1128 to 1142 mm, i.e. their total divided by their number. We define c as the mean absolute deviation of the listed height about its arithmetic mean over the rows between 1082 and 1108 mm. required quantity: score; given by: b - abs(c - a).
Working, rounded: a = 11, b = 501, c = 36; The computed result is 476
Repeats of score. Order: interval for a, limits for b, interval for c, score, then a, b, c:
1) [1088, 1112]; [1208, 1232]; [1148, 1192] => 497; 19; 507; 8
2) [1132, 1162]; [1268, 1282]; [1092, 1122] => 470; 9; 475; 13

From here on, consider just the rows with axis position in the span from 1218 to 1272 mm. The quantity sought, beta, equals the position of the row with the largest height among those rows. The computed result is 1250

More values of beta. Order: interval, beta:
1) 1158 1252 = 1215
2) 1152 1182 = 1165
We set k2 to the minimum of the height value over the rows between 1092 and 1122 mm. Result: 475.3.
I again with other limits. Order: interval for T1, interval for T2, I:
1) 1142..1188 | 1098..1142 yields 14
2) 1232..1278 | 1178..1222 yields 14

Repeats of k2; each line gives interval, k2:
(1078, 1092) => 310.6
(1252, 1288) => 397.9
